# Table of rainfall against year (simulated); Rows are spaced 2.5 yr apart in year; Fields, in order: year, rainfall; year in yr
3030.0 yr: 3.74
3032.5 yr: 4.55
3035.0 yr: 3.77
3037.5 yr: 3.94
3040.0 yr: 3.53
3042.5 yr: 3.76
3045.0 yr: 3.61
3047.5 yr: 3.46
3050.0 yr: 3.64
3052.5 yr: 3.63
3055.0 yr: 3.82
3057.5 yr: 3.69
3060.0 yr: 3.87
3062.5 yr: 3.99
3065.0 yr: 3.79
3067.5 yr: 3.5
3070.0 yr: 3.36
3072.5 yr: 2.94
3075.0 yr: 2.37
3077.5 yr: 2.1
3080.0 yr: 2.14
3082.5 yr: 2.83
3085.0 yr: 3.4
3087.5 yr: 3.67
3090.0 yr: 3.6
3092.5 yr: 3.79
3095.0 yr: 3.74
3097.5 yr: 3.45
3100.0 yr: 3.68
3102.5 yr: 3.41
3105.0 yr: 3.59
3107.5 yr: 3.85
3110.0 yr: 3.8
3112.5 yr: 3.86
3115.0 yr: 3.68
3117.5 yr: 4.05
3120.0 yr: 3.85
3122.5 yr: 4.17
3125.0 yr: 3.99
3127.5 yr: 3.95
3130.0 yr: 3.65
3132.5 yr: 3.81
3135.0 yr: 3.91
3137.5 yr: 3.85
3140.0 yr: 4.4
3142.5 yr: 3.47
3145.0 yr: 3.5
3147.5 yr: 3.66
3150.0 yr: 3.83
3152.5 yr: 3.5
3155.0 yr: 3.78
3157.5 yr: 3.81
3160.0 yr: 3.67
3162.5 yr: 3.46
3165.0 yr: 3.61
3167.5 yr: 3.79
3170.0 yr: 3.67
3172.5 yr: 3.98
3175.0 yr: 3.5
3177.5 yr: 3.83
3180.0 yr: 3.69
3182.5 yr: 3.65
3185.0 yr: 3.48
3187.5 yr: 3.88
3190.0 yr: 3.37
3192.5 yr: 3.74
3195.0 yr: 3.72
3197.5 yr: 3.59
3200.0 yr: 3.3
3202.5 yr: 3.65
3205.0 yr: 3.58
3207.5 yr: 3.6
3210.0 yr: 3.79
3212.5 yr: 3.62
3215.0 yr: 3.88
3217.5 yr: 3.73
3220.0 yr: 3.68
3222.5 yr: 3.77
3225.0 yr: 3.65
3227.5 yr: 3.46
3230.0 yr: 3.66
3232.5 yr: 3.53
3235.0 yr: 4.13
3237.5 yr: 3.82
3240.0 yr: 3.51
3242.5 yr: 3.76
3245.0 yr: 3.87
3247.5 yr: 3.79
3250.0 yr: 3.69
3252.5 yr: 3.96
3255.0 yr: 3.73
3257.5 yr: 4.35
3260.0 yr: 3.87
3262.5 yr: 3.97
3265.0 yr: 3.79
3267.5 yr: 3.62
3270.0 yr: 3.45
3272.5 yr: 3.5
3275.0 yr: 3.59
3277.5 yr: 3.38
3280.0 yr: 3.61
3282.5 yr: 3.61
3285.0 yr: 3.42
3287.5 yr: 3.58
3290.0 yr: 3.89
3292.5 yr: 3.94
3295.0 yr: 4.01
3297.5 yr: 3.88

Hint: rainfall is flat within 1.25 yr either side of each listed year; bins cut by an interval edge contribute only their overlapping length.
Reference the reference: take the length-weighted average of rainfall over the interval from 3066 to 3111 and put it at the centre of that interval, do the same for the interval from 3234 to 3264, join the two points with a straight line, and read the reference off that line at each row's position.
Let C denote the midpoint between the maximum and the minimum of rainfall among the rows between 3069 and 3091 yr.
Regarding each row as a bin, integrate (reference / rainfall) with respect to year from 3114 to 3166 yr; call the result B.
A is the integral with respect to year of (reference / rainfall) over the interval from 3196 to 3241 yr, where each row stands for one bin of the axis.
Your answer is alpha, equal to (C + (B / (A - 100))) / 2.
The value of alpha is 1.00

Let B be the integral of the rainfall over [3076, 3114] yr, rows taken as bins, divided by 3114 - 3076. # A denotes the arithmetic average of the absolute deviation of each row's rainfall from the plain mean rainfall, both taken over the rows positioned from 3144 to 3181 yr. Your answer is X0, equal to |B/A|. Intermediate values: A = 0.122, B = 3.4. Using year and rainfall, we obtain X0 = 28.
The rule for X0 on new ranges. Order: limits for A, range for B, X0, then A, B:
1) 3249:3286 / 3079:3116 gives 18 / 0.194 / 3.5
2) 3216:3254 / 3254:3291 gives 29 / 0.128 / 3.7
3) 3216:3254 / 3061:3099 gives 25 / 0.128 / 3.3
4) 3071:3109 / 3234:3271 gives 8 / 0.508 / 3.8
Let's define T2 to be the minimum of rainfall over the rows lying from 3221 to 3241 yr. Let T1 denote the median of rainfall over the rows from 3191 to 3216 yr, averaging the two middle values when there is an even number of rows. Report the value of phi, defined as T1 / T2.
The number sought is 1.05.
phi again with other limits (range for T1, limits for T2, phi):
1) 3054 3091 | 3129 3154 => 1.01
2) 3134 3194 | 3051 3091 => 1.75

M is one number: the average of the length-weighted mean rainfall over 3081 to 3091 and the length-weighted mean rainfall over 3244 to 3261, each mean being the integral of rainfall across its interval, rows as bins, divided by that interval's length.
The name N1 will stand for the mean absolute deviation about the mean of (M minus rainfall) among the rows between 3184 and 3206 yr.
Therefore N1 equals 0.140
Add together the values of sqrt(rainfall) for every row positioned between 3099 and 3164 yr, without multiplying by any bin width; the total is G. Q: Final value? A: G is 50.50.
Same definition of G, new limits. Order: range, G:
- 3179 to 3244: 49.75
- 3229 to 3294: 50.20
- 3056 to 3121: 48.21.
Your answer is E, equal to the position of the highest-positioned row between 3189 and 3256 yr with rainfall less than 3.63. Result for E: 3240.0 yr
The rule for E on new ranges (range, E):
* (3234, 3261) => 3240.0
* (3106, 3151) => 3145.0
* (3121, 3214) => 3212.5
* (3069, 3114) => 3105.0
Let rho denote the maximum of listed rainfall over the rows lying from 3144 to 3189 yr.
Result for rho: 3.98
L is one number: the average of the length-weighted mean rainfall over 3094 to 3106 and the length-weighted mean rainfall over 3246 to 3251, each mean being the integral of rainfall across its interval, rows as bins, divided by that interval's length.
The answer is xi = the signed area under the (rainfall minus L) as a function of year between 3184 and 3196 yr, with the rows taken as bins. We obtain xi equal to -0.2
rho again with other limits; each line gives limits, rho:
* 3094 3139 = 4.17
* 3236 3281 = 4.35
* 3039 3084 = 3.99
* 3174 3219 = 3.88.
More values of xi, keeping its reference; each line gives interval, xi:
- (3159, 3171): -0.3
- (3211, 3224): 1.0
